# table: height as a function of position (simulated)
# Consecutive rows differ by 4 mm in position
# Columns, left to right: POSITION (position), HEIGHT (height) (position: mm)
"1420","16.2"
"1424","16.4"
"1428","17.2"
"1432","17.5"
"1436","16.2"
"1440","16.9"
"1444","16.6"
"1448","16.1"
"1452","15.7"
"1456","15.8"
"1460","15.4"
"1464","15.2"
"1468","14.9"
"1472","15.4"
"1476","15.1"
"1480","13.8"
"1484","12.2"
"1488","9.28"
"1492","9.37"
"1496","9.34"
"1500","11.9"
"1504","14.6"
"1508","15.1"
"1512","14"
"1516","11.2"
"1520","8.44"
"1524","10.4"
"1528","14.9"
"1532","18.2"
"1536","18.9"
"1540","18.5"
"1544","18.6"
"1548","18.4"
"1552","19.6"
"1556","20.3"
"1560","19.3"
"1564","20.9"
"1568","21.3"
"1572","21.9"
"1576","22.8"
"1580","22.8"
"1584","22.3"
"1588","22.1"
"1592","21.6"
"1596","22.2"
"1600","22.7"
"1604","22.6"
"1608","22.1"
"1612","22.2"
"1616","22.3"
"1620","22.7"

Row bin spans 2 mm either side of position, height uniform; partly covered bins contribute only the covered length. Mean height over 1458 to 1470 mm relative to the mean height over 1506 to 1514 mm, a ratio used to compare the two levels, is 1.0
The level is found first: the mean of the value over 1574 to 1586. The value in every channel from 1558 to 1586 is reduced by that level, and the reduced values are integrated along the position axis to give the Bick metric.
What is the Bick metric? -29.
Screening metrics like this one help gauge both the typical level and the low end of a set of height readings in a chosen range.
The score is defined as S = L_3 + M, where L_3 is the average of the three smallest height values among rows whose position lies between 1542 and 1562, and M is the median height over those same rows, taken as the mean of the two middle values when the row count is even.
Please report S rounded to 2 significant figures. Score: 38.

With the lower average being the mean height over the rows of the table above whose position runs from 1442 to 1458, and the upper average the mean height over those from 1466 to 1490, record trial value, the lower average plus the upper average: 29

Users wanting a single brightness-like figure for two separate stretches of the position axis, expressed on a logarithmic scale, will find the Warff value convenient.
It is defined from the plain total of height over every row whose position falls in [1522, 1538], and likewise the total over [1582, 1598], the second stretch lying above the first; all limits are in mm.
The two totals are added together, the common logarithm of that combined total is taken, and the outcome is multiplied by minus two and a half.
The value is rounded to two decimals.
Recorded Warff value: -5.44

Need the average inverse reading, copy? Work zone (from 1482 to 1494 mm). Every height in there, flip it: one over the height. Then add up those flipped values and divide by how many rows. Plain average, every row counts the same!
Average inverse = 0.099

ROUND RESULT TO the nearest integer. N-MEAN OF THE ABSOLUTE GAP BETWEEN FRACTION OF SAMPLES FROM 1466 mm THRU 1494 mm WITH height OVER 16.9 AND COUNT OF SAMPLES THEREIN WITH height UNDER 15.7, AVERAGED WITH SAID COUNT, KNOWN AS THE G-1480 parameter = 7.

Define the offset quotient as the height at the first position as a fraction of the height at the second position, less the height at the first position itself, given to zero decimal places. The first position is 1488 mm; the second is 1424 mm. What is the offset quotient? -9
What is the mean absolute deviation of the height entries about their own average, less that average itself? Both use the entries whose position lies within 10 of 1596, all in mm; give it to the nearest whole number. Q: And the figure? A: -22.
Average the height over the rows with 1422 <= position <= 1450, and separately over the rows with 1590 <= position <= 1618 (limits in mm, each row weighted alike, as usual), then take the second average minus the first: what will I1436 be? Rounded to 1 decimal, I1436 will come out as 5.5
